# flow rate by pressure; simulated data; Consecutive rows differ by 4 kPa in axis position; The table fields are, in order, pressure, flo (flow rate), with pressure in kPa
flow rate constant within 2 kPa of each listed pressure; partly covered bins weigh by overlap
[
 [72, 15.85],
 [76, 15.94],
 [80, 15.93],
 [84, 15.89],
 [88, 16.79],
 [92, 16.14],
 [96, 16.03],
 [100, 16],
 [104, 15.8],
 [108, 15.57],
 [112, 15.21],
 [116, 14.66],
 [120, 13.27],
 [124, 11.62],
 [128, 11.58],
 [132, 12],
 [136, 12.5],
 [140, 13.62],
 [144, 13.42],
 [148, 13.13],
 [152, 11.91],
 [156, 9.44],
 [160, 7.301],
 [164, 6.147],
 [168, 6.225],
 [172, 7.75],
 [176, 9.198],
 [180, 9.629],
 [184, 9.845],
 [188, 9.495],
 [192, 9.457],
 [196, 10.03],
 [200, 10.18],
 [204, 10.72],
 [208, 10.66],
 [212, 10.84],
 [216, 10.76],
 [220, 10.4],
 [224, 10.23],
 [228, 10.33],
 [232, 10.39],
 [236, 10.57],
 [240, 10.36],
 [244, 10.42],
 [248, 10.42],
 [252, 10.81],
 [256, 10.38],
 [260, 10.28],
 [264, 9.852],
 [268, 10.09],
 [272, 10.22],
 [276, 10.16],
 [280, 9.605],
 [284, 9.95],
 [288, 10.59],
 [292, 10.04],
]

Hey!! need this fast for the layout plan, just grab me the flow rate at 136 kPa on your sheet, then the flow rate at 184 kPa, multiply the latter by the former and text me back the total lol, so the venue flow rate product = 123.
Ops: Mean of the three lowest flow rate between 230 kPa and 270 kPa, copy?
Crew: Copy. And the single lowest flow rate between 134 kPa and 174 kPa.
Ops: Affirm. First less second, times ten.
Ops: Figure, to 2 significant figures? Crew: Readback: 39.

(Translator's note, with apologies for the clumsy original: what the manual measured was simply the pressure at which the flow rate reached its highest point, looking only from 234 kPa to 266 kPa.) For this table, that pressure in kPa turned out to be 252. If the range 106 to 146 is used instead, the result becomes 108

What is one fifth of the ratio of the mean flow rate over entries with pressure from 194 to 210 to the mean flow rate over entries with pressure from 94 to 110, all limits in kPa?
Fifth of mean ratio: 0.131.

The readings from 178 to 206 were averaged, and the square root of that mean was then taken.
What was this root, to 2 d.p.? 3.15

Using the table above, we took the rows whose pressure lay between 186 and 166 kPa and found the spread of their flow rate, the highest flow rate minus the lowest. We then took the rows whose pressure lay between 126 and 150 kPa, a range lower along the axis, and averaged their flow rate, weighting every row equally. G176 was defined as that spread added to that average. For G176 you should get 16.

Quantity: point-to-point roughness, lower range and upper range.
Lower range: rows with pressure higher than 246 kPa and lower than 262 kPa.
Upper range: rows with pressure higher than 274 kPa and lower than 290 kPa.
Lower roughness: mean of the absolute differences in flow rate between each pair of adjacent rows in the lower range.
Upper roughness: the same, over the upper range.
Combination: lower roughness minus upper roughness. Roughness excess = -0.21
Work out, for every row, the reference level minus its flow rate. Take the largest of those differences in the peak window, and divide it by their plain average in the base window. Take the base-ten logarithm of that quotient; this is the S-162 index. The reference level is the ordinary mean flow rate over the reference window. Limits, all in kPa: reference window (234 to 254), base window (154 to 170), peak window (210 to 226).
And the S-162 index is -1.1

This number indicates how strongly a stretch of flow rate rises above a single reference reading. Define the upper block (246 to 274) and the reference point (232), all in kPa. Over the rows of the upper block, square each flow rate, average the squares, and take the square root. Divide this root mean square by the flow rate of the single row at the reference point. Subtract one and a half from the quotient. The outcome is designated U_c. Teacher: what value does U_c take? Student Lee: -0.51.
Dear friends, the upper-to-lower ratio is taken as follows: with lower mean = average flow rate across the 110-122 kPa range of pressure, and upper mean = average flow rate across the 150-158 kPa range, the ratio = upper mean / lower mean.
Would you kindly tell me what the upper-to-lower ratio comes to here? 0.74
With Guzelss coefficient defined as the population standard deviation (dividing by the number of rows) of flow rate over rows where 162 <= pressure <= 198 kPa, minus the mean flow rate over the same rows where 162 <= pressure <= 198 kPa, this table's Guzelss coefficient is -7.2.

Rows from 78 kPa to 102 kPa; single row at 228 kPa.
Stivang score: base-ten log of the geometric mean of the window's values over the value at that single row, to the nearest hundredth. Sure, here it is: 0.19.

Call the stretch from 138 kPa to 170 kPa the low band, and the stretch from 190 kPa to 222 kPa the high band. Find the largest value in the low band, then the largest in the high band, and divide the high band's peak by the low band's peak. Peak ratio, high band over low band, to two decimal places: 0.80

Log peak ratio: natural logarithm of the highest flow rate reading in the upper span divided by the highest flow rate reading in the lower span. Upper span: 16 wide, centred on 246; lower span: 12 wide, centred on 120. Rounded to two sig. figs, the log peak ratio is -0.30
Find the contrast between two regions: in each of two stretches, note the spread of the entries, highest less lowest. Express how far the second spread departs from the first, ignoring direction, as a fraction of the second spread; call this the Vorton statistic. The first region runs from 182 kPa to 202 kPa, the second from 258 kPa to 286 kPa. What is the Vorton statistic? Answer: 0.1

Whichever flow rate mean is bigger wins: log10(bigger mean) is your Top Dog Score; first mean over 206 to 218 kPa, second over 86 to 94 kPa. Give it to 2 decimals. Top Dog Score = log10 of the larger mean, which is 1.22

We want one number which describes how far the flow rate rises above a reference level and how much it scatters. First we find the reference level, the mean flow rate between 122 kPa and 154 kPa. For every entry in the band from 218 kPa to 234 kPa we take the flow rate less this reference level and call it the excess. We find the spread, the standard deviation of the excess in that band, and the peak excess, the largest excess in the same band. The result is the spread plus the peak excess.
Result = -2.0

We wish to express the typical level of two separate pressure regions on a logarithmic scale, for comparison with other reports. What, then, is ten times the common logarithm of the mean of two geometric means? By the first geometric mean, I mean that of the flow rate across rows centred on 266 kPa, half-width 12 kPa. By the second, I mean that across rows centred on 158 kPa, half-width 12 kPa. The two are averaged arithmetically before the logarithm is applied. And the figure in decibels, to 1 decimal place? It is 9.7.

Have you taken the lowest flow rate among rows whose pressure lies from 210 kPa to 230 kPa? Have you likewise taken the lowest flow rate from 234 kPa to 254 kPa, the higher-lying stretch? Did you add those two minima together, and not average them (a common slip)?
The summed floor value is 20.6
